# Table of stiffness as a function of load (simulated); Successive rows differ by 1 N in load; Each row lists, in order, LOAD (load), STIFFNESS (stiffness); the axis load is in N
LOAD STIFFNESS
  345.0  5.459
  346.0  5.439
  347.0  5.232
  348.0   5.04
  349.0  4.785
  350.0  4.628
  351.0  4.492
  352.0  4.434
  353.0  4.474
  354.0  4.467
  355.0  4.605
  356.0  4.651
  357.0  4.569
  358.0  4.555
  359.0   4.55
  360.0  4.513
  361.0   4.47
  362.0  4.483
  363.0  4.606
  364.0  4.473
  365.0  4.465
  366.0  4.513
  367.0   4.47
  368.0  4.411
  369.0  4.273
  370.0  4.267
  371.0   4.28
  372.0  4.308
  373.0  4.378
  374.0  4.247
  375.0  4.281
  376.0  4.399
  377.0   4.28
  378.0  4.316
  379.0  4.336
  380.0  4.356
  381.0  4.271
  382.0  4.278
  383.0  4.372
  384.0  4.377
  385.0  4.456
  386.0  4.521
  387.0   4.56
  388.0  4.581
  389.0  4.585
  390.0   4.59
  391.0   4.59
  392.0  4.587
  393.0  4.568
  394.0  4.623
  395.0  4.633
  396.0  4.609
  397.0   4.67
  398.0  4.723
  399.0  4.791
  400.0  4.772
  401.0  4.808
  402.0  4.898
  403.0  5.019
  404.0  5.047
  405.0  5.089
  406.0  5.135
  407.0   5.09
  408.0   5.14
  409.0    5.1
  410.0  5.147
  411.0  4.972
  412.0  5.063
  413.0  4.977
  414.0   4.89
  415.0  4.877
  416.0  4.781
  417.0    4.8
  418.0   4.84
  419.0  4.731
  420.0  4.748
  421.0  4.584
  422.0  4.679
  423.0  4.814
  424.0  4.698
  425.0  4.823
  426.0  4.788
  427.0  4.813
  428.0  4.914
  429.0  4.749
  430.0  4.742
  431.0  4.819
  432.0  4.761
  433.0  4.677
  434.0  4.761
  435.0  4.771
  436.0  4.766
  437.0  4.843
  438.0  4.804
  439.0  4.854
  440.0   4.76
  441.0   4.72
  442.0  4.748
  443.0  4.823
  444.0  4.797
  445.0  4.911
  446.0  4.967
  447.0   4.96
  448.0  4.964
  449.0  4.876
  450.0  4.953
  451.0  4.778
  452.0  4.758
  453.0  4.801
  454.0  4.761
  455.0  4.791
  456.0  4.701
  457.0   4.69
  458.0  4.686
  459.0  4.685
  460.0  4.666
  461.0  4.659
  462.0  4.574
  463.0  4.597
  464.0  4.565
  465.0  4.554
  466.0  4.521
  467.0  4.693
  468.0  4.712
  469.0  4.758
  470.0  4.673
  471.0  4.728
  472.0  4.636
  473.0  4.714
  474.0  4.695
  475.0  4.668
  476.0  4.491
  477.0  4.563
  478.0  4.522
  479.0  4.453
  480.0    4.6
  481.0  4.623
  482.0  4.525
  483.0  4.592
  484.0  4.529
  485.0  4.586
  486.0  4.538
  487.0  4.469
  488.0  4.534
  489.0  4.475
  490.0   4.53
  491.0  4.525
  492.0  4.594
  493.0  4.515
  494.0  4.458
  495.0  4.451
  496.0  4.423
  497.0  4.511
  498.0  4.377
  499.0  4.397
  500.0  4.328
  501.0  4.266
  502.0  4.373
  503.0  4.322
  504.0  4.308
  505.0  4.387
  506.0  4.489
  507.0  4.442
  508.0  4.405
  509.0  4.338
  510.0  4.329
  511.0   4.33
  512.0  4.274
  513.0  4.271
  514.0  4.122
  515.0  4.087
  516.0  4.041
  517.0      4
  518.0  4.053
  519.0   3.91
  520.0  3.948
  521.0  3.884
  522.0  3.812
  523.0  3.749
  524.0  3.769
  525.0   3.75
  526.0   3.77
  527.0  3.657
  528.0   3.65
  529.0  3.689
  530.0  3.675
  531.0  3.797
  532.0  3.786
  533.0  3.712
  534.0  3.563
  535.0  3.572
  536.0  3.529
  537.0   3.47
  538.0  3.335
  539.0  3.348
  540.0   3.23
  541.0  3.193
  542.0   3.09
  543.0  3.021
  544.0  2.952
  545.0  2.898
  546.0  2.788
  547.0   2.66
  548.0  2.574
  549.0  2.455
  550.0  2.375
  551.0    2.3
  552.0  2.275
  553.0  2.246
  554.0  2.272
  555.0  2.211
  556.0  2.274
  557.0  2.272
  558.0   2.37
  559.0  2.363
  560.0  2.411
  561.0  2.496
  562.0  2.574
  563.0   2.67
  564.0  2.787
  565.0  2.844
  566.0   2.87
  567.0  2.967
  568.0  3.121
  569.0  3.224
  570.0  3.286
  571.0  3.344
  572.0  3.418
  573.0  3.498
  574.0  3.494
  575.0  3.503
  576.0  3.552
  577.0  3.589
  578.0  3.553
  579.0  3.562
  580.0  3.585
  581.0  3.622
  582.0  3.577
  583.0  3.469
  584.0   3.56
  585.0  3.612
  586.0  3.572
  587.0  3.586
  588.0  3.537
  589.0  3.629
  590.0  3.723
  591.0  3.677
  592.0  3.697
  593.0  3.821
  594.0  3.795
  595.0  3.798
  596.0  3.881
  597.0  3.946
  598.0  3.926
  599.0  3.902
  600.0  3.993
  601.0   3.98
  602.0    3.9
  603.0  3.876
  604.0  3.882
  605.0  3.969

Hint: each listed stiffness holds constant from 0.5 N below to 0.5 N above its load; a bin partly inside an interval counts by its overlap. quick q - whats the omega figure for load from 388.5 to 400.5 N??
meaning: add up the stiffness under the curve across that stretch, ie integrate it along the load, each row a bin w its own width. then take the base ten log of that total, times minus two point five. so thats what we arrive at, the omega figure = -4.4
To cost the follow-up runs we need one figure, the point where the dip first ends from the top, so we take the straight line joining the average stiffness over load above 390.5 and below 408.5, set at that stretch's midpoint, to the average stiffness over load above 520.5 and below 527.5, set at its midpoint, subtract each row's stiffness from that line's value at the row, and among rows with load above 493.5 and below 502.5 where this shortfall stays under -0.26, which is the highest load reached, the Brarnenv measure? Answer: 502.0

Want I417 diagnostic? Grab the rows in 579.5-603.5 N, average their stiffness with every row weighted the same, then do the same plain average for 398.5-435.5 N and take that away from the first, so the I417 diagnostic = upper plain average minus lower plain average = -1.1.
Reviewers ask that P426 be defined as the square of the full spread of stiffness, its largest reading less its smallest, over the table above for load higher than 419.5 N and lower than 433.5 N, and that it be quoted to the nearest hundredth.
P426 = 0.11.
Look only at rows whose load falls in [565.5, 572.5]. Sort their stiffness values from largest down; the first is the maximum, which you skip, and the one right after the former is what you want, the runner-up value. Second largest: 3.344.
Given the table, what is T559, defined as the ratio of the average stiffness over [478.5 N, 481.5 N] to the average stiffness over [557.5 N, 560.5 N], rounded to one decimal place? 1.9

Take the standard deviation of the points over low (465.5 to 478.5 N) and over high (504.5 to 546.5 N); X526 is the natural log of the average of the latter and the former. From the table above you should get -1.3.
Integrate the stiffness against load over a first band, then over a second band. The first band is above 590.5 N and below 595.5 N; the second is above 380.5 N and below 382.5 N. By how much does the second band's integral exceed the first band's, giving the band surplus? -10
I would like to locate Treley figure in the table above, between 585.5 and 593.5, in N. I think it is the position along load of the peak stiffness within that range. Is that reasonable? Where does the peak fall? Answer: 593.0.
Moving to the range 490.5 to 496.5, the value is 492.0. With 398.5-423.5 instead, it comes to 410.0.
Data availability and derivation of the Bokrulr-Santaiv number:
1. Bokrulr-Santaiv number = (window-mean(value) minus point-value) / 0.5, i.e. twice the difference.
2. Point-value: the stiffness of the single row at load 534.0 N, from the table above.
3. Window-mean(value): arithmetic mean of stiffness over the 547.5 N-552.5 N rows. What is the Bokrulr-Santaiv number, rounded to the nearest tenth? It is -2.3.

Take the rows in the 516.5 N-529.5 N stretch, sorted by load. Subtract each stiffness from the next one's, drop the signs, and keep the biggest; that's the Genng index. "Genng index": 0.143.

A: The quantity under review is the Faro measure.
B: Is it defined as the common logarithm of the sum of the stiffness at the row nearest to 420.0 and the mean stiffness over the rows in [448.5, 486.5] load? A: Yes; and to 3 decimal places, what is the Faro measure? 0.973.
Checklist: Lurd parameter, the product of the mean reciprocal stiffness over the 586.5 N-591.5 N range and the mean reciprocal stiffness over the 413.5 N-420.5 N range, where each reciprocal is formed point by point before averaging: 0.057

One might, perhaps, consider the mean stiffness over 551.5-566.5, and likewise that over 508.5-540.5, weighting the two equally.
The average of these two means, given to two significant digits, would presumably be 3.1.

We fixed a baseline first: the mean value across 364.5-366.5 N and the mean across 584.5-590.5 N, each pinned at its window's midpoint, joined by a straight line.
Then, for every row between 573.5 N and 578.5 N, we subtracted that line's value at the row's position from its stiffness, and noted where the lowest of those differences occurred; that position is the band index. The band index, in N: 574.0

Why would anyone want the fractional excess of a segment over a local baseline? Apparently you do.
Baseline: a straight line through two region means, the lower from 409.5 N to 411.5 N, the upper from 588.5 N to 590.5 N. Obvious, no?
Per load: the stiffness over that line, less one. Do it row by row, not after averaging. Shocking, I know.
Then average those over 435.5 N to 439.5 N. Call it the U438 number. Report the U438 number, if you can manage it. -0.01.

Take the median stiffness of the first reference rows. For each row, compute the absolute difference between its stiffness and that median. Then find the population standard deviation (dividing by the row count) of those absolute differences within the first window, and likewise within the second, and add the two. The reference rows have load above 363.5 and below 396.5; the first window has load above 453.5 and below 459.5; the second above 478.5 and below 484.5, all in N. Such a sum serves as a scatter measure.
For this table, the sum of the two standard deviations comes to 0.099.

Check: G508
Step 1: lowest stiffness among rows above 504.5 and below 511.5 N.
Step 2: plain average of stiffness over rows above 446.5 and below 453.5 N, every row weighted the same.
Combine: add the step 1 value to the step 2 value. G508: 9.2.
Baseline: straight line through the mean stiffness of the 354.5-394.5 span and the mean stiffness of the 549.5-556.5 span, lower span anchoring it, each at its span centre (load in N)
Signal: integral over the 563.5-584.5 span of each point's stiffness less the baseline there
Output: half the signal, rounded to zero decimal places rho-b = 14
